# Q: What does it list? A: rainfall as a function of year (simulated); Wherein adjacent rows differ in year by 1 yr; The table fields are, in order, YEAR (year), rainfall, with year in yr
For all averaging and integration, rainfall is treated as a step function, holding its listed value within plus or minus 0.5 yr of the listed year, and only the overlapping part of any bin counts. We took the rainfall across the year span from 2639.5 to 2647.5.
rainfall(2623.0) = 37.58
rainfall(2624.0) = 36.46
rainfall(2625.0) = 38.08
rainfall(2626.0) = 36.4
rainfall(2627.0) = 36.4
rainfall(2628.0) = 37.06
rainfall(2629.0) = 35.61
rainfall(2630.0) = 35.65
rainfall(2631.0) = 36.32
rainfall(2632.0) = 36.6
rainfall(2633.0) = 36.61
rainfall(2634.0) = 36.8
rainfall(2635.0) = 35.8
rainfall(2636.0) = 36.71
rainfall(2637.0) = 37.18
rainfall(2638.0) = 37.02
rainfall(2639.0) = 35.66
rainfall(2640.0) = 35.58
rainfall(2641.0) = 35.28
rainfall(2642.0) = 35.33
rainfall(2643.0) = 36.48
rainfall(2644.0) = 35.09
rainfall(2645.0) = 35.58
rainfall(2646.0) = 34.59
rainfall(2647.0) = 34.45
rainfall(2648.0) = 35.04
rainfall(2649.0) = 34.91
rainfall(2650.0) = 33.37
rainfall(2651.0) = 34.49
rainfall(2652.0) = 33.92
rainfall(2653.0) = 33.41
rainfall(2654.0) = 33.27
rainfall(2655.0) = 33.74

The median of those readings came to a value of 35.3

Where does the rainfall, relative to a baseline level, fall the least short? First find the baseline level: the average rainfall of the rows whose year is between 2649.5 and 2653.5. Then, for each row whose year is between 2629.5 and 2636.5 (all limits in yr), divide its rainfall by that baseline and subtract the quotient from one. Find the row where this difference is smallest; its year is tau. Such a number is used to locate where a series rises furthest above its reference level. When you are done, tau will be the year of 2634.0 yr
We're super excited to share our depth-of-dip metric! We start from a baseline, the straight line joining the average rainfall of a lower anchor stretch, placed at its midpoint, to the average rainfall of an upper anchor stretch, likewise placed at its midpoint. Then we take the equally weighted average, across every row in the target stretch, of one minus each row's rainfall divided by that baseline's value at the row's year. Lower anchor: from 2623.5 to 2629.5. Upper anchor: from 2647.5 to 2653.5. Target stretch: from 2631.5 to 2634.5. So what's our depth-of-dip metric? -0.0187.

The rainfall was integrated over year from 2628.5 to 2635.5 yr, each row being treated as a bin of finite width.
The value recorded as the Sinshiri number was 253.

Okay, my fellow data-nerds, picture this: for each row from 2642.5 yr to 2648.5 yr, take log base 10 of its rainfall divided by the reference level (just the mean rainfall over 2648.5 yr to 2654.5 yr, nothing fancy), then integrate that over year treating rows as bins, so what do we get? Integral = 0.10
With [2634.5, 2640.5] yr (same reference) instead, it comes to 0.18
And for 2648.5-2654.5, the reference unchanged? 0.00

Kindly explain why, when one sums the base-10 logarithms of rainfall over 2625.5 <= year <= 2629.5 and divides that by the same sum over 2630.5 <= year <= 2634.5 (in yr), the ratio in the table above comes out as 0.998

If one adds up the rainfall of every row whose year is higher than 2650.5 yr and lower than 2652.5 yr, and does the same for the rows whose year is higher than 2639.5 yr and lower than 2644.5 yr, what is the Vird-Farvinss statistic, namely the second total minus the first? 109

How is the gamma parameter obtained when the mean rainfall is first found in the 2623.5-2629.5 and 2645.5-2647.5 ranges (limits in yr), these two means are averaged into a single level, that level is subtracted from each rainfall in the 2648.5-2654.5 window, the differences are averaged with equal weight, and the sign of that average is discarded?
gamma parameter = 1.7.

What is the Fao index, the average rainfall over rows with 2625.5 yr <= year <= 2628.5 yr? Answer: 36.6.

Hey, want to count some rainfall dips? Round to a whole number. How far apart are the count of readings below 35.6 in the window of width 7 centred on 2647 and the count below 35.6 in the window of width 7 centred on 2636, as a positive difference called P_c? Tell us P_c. 7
